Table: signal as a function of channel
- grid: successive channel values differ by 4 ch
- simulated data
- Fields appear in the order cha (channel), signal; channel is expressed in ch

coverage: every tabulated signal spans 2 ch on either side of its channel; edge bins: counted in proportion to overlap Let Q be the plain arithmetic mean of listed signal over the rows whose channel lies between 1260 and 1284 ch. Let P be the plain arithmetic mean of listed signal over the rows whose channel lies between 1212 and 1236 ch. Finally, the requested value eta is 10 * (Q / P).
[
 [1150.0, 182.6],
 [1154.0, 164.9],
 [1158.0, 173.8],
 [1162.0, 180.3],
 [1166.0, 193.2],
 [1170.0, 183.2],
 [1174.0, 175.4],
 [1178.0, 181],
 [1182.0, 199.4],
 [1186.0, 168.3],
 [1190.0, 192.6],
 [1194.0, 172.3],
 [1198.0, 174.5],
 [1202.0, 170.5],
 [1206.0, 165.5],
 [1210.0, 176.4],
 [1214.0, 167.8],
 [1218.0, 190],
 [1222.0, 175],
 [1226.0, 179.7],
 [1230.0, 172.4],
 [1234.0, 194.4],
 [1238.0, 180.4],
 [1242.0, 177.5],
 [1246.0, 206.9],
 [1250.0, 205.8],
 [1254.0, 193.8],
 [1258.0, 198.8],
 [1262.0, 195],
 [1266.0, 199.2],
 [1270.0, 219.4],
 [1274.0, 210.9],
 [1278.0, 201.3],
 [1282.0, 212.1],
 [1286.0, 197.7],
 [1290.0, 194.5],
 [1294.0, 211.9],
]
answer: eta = 11.5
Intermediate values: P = 180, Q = 206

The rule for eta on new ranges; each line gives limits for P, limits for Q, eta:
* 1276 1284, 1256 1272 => 9.8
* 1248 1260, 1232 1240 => 9.4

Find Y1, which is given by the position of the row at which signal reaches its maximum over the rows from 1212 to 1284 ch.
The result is 1270.0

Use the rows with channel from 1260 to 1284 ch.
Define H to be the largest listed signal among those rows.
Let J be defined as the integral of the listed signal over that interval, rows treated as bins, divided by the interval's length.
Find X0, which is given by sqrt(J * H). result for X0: 213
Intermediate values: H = 219.4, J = 206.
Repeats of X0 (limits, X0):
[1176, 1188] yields 191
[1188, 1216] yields 183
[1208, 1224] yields 184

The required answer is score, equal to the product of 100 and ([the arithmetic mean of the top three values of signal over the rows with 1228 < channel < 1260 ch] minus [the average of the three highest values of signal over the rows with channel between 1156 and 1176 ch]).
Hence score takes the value 1827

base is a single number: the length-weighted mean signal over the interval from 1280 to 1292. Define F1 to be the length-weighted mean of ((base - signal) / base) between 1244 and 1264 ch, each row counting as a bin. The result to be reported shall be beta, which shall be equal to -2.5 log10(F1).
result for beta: 5.4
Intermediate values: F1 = 0.01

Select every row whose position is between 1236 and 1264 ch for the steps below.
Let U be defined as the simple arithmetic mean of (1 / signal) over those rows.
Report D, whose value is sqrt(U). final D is 0.0719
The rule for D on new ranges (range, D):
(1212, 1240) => 0.0746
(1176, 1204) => 0.0747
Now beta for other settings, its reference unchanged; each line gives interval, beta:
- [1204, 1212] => 2.1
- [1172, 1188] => 2.5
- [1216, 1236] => 2.6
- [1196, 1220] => 2.2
